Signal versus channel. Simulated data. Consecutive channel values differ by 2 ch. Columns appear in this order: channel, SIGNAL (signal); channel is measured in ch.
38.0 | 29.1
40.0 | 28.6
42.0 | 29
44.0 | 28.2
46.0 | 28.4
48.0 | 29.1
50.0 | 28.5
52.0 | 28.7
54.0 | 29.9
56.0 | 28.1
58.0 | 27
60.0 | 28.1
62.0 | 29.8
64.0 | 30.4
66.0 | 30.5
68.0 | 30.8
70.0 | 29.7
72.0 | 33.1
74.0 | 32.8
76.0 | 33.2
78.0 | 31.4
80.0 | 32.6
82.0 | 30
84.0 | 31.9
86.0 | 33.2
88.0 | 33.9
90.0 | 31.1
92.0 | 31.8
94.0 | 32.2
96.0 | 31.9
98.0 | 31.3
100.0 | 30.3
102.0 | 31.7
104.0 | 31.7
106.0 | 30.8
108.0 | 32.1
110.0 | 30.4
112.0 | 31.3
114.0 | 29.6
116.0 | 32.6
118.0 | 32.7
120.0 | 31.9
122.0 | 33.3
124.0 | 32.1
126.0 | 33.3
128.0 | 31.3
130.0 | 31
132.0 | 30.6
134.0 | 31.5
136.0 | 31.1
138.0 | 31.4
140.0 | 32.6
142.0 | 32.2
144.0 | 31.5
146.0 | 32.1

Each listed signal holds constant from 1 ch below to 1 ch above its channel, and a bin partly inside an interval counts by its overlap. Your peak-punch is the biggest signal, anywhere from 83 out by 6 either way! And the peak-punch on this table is 33.9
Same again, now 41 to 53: 29.1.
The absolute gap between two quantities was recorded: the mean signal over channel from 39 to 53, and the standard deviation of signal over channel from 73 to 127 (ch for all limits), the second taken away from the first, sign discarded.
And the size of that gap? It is 27.6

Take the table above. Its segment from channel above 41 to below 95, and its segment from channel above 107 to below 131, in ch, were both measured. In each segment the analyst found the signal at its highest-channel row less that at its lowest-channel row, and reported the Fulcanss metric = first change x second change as -3.5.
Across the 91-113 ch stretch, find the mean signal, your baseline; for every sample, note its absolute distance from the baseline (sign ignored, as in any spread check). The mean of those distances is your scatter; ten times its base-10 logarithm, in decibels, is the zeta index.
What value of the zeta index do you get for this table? -2.7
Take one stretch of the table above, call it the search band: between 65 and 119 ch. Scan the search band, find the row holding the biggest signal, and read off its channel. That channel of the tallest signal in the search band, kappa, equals 88.0 ch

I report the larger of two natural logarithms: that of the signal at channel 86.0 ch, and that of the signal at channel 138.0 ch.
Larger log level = 3.50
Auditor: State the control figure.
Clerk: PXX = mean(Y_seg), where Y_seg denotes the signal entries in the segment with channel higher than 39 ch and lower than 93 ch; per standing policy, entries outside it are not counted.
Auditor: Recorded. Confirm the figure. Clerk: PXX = 30.4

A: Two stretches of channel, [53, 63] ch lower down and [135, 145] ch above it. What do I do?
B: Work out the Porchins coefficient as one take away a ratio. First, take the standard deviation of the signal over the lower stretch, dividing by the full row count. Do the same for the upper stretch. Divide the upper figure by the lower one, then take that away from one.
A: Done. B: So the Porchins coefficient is 0.5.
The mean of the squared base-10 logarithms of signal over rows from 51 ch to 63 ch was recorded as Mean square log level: 2.12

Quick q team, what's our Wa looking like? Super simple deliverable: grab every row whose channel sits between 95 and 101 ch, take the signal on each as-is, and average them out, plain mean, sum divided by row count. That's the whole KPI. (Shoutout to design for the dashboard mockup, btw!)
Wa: 31.2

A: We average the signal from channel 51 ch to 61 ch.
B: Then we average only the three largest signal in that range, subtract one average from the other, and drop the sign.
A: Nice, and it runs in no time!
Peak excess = 0.5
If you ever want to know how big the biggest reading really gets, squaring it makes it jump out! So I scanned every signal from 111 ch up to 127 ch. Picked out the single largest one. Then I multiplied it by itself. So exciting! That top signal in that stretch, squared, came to 1109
